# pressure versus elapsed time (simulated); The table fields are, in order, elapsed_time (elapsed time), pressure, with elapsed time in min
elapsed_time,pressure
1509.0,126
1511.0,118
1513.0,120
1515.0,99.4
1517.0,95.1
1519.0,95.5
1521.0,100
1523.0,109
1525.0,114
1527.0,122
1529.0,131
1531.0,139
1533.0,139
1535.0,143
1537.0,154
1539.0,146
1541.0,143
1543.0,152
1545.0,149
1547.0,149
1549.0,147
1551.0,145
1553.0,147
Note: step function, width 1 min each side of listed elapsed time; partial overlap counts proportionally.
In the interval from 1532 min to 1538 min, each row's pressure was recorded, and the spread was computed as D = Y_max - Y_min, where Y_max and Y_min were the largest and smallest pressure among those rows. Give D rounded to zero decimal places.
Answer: 15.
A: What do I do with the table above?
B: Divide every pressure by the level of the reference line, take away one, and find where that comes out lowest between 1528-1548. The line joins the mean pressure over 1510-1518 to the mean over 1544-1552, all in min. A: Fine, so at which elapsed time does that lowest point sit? 1547.0 min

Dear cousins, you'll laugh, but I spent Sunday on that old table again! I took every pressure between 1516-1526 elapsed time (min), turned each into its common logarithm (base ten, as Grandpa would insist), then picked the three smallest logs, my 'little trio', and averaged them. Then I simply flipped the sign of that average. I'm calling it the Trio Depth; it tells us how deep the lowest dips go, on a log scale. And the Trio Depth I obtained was -1.99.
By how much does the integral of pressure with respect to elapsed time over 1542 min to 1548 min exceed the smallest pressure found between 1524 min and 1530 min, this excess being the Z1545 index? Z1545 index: 786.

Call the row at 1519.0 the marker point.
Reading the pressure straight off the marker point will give 95.5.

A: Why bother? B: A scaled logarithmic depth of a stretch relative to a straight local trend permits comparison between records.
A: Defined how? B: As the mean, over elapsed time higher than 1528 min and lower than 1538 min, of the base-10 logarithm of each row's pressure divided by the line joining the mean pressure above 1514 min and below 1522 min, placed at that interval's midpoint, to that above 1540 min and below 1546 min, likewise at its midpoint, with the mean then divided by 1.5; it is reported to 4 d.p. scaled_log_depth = 0.0288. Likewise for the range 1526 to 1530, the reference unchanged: 0.0207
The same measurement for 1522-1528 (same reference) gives 0.0084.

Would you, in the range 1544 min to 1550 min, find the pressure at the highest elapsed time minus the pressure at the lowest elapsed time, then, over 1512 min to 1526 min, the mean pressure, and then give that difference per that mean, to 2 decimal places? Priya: -0.02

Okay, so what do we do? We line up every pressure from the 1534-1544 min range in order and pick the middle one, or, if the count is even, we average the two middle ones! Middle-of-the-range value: 146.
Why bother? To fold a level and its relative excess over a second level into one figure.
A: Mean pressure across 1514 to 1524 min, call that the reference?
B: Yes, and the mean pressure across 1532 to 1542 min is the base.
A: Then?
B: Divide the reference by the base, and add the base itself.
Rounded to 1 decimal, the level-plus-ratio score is 145.7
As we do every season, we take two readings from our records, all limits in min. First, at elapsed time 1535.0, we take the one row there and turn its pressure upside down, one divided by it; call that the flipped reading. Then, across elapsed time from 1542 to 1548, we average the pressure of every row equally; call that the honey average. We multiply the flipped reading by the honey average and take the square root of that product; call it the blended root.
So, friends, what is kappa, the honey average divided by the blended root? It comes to 146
